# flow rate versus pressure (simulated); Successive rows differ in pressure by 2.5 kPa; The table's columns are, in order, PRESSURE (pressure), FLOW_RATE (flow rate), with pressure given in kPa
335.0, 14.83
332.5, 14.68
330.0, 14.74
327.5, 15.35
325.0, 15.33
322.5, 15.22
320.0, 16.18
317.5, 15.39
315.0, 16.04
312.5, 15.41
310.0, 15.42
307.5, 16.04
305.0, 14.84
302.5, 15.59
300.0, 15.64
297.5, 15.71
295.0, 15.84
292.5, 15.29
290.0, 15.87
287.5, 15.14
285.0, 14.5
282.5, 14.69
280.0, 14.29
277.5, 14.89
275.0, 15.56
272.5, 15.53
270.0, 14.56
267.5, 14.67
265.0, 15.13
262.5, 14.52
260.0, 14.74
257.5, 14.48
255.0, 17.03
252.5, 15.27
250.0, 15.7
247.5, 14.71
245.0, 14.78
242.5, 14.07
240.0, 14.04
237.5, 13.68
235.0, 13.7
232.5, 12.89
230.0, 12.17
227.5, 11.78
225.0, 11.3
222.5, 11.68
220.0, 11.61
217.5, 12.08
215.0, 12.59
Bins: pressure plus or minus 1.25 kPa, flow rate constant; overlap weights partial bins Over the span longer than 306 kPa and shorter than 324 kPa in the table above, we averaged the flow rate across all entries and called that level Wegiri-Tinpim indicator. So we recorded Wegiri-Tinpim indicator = 15.7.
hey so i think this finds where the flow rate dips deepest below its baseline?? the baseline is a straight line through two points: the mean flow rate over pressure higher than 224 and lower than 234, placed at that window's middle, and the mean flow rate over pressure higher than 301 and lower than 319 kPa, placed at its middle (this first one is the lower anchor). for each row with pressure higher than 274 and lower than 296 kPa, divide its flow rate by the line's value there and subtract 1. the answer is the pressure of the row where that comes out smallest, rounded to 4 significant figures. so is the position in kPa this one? 285.0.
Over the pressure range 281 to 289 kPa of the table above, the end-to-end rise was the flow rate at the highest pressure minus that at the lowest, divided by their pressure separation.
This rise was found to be 0.09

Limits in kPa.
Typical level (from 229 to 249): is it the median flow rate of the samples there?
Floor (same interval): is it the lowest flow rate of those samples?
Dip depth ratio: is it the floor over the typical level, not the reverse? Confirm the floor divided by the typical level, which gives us 0.877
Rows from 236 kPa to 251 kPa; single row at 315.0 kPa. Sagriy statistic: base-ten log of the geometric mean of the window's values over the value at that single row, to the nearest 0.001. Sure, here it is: -0.044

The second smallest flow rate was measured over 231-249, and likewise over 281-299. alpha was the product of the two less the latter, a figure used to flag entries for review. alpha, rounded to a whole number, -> 186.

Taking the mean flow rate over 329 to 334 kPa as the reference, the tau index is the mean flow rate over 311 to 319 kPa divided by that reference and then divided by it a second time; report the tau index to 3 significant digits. 0.0722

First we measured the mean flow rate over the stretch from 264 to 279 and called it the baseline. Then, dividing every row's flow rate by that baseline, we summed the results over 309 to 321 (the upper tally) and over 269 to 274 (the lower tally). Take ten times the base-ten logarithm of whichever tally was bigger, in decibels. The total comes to 7.2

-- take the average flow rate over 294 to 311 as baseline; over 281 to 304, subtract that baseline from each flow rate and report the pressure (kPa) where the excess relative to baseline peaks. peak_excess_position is 290.0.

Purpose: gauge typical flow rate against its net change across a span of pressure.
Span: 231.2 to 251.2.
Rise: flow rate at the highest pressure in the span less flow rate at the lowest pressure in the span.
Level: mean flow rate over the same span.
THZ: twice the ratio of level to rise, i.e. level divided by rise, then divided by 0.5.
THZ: 10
